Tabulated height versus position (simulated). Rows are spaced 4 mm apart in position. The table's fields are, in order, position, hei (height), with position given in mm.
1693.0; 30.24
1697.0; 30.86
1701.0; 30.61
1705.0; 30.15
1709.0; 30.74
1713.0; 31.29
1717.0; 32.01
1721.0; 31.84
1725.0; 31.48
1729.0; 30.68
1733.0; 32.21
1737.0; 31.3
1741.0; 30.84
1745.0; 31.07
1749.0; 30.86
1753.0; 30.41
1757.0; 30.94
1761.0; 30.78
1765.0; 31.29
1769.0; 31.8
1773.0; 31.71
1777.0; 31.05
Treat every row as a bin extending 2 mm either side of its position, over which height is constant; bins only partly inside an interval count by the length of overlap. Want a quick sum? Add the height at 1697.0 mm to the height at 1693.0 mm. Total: 61.1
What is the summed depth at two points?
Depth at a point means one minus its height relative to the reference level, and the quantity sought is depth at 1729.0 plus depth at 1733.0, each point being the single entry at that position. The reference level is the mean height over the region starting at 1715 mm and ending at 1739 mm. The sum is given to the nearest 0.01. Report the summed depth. 0.01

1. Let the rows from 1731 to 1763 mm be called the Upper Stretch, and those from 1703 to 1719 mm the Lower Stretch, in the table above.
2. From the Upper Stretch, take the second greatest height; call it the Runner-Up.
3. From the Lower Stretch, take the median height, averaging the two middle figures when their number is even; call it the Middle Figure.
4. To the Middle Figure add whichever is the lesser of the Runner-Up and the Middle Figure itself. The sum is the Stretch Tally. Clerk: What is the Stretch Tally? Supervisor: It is 62.0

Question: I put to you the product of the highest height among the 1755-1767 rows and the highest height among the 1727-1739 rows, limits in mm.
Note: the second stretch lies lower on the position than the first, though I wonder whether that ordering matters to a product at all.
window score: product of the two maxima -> 1008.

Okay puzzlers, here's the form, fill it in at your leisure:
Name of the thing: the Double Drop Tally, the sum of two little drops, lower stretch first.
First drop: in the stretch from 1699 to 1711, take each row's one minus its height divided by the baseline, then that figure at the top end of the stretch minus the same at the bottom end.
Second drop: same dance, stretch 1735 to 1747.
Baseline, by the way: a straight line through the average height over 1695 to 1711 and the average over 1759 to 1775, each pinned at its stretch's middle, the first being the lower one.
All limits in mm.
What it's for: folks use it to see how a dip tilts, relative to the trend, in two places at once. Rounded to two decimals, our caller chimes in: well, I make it 0.01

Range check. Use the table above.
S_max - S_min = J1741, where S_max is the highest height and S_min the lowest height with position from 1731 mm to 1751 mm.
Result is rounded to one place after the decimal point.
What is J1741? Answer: 1.4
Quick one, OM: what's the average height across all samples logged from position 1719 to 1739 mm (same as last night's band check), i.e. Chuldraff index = 31.5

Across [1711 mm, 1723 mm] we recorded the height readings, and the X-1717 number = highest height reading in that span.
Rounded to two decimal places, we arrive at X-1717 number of 32.01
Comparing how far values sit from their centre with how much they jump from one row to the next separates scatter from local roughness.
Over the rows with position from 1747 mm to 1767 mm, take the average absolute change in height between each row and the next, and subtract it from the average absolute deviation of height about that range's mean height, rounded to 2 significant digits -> -0.20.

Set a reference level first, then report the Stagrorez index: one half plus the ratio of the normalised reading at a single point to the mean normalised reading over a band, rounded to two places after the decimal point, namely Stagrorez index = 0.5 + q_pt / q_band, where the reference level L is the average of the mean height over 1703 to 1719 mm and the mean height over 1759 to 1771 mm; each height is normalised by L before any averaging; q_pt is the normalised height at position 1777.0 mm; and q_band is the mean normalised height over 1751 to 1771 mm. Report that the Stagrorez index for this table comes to 1.50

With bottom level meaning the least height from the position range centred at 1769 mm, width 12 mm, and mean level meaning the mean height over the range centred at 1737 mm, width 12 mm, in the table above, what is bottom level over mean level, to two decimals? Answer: 0.99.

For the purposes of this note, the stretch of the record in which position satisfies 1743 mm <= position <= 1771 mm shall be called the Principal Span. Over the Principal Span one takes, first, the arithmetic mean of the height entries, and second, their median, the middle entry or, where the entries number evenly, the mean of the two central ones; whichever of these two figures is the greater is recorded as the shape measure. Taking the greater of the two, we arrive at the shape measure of 31.02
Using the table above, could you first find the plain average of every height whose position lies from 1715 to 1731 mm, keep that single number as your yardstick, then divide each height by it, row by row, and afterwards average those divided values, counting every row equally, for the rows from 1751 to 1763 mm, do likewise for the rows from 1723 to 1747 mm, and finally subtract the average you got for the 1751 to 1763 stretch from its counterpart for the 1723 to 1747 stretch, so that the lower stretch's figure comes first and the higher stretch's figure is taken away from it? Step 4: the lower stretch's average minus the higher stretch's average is 0.018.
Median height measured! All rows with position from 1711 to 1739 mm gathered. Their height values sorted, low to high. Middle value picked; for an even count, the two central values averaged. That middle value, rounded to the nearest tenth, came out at 31.5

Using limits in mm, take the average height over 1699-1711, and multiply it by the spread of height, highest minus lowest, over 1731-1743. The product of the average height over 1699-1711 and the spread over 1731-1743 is 42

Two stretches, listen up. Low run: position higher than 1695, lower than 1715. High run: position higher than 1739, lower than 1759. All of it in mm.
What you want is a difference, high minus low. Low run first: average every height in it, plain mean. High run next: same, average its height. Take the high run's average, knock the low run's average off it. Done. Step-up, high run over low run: 0.1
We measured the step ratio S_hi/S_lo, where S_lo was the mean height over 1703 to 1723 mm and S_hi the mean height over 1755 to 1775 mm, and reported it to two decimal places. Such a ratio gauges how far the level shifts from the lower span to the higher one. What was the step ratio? 1.00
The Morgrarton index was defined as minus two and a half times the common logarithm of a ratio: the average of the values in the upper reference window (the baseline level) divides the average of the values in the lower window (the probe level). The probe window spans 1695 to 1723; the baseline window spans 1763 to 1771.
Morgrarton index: 0.016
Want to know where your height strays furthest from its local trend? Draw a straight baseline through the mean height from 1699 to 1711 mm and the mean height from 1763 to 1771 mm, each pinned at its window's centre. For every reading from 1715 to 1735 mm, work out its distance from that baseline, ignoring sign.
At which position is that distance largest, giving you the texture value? 1717.0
